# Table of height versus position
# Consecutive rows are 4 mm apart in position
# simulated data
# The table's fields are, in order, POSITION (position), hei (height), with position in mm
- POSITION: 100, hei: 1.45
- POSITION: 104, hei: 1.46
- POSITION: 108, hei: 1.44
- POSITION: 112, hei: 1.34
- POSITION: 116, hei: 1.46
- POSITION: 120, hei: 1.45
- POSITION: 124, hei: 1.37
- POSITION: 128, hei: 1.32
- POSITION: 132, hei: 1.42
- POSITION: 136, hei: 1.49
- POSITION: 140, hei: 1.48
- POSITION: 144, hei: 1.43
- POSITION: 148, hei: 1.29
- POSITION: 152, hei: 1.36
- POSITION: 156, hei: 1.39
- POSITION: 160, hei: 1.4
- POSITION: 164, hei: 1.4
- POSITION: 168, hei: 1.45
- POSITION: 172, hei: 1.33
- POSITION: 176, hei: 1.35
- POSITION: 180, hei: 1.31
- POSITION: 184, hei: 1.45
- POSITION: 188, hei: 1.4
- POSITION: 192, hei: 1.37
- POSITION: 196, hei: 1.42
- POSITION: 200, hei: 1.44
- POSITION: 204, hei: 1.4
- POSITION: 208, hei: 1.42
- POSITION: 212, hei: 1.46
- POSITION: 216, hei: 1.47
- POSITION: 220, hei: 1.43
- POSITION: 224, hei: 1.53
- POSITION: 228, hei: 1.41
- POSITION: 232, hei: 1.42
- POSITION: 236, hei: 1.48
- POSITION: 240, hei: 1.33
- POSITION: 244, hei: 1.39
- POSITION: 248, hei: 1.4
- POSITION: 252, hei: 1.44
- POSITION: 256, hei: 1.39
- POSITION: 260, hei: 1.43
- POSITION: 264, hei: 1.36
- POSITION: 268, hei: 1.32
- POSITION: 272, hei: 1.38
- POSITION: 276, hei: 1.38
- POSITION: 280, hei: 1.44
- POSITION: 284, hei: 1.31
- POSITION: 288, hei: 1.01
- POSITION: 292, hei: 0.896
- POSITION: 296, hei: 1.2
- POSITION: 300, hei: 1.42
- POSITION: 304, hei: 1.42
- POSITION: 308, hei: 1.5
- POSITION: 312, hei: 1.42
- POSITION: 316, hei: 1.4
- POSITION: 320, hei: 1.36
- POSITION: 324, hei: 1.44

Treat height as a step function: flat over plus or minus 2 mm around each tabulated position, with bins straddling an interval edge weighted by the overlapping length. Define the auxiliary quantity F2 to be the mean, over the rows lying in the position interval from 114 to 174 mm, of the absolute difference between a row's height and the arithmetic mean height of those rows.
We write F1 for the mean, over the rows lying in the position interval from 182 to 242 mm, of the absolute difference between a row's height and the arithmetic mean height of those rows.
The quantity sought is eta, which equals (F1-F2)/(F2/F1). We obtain -0.01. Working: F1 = 0.035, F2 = 0.048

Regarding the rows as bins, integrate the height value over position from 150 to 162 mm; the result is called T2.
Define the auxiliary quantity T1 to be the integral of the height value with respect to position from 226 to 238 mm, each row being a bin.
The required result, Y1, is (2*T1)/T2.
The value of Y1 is 2.08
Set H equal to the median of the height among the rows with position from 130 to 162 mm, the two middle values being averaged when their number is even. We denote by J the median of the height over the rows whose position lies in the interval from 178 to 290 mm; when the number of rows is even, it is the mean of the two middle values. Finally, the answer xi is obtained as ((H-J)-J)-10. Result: -11.40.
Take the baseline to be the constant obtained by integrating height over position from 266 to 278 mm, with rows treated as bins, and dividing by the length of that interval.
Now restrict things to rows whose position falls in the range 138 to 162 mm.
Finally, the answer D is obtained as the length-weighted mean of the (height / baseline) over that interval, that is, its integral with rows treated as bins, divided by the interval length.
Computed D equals 1.02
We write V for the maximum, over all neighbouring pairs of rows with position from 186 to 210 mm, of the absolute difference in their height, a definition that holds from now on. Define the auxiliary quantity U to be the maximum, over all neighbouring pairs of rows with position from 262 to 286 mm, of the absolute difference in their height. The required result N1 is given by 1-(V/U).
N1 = 0.6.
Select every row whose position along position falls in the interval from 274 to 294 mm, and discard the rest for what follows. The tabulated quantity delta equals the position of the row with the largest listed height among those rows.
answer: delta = 280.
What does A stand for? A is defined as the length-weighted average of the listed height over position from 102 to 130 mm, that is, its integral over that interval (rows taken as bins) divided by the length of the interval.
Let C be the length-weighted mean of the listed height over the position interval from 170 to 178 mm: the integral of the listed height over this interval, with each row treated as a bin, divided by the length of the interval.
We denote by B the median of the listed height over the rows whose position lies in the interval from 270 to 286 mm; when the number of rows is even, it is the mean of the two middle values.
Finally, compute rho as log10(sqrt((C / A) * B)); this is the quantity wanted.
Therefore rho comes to 0.060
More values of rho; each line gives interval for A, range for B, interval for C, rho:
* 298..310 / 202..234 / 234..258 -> 0.071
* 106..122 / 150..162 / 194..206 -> 0.071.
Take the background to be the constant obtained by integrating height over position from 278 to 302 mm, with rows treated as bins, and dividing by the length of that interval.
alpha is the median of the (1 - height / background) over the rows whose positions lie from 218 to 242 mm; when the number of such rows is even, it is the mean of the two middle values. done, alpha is -0.18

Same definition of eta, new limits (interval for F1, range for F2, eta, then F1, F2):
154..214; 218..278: -0.01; 0.033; 0.040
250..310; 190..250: 0.29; 0.119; 0.035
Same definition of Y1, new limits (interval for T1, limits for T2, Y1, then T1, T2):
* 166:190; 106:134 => 1.69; 33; 39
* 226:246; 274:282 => 4.99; 28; 11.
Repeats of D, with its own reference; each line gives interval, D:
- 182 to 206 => 1.04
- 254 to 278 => 1.01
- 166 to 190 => 1.02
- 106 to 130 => 1.03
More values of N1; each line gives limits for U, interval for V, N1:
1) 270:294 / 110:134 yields 0.6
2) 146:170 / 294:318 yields -2.1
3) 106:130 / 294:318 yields -0.8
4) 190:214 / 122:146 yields -1.0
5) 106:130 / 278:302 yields -1.5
